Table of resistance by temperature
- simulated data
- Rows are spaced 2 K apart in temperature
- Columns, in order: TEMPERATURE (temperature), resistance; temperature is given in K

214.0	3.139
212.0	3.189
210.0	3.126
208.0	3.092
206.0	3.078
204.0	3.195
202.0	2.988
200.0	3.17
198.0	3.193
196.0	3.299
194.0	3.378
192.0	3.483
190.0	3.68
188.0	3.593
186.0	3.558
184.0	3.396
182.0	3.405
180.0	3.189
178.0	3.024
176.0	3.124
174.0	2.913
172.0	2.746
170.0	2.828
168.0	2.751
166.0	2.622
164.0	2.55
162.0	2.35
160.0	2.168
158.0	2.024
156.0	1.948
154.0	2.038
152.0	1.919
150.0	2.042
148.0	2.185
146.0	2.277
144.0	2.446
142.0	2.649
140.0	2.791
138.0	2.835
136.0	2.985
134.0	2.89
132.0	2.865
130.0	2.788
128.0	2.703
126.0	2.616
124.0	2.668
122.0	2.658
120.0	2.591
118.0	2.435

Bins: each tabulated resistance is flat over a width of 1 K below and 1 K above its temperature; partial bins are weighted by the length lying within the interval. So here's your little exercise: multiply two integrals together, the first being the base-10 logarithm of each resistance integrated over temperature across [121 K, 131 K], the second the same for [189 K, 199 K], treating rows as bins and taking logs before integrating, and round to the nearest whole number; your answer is 23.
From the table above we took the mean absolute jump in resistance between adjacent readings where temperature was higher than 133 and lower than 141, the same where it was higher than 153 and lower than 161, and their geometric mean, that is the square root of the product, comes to 0.100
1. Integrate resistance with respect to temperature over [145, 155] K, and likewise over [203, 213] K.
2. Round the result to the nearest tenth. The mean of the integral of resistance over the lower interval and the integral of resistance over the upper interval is 26.1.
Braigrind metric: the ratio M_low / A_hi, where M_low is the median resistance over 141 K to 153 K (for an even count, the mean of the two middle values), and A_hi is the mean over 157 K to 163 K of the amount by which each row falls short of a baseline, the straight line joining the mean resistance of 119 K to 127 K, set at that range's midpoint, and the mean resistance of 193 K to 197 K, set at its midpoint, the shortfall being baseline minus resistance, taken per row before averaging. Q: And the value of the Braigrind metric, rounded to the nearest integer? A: 3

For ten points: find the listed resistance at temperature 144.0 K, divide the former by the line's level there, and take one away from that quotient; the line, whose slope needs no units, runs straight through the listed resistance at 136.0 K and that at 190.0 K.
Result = -0.21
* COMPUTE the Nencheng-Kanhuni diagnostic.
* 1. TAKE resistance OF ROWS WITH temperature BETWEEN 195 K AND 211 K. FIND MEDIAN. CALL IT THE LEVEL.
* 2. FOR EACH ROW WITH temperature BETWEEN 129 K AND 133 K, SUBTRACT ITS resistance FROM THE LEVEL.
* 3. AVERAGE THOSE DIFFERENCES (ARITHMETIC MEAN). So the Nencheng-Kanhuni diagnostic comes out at 0.3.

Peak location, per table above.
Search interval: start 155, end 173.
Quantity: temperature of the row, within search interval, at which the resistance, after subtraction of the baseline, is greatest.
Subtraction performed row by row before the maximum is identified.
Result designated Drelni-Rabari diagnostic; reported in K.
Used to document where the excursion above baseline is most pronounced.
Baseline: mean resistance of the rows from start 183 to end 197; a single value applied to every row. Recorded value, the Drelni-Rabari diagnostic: 170.0 K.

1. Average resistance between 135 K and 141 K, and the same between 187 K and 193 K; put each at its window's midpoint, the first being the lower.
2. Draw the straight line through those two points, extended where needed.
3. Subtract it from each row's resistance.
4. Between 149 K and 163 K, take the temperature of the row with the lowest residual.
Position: 156.0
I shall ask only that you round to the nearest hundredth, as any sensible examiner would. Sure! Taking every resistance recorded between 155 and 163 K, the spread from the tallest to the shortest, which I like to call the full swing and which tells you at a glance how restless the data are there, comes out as 0.40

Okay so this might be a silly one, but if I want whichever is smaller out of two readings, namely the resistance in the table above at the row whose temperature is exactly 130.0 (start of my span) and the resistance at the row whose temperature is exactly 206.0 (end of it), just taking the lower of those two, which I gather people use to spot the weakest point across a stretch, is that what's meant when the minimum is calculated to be 2.8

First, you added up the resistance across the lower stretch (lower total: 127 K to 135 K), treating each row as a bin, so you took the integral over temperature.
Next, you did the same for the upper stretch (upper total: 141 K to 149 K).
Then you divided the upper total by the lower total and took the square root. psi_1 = 0.92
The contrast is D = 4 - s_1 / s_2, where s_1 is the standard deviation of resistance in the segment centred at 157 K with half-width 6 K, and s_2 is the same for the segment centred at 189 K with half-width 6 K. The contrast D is 2.6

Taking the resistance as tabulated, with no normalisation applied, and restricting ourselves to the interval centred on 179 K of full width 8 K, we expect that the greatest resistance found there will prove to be 3.405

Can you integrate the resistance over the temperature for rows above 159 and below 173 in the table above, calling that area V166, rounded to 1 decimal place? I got 36.0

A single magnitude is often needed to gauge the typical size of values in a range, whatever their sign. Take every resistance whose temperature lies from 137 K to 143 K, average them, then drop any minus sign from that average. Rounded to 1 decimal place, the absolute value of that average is 2.8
